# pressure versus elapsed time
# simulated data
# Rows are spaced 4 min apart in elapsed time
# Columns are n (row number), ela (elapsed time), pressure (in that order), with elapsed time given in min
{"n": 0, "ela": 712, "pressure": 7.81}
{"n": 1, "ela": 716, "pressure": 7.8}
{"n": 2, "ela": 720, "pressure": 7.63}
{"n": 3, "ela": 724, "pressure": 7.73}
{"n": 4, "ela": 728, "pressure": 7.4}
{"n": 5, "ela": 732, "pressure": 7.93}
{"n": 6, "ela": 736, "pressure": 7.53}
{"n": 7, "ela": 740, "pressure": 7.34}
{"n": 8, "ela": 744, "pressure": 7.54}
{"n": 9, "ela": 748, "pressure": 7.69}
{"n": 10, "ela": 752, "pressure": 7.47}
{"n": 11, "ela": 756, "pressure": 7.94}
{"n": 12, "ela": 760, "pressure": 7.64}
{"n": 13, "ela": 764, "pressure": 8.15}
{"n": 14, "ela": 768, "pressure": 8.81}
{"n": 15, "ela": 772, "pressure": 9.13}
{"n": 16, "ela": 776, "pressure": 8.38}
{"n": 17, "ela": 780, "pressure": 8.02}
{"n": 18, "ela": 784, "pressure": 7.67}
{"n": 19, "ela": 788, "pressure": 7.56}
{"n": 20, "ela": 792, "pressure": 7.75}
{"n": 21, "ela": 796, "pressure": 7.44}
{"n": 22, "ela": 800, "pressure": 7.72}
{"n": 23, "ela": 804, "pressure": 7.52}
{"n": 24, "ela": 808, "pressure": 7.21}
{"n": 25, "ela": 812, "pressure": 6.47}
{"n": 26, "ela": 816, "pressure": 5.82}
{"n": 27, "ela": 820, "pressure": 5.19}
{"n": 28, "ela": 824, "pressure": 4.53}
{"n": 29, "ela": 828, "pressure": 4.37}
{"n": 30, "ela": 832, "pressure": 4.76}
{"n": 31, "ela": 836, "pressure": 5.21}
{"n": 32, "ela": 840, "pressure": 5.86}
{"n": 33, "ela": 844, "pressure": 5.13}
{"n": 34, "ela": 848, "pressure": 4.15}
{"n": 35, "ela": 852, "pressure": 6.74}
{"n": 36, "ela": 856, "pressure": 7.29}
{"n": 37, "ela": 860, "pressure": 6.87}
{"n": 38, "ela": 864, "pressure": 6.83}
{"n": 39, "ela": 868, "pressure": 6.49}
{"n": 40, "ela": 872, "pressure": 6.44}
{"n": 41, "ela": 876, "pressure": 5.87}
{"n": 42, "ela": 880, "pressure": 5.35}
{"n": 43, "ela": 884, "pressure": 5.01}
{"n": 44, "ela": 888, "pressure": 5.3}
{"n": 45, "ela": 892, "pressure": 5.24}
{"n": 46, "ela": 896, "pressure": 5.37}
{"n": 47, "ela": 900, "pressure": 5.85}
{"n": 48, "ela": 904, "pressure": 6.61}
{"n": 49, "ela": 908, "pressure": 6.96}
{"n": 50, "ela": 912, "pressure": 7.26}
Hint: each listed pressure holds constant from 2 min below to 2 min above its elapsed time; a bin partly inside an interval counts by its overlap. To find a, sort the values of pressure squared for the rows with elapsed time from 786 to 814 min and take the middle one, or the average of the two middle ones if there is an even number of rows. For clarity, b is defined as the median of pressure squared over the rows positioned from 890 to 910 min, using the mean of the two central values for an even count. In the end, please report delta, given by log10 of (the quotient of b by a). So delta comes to -0.22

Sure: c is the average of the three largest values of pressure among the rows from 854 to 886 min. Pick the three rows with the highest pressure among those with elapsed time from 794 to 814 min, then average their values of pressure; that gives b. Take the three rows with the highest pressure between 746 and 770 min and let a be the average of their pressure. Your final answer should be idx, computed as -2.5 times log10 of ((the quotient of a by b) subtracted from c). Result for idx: -1.93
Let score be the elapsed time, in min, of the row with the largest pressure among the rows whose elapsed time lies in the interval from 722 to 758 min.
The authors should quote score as 756 min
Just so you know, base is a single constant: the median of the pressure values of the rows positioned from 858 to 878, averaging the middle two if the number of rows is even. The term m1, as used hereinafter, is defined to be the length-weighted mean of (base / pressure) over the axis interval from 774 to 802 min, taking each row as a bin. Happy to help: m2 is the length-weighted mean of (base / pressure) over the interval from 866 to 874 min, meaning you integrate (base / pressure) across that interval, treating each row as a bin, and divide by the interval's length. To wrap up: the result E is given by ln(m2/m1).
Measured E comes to 0.2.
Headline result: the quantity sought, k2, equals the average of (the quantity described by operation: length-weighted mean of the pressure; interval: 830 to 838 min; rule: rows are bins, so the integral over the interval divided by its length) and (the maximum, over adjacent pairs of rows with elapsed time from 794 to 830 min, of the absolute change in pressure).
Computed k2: 2.86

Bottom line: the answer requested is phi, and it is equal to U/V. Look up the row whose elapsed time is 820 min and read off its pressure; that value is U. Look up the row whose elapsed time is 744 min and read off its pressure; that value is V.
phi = 0.69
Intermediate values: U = 5.19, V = 7.54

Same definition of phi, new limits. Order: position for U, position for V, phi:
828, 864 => 0.64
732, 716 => 1.02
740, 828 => 1.68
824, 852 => 0.67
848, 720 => 0.54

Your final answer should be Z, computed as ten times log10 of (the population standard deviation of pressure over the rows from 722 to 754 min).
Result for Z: -7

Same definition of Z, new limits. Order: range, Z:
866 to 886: -2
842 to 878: 0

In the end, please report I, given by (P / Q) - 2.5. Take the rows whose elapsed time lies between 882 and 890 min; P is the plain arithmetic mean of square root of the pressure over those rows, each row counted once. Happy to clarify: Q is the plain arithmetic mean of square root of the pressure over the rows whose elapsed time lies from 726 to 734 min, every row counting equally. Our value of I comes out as -1.7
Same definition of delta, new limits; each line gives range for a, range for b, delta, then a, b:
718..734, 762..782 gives 0.08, 59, 70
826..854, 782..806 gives 0.34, 26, 58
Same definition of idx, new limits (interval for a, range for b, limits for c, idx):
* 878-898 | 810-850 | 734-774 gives -2.23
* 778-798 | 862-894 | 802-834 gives -1.92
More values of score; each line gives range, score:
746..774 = 772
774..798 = 776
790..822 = 792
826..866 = 856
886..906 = 904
